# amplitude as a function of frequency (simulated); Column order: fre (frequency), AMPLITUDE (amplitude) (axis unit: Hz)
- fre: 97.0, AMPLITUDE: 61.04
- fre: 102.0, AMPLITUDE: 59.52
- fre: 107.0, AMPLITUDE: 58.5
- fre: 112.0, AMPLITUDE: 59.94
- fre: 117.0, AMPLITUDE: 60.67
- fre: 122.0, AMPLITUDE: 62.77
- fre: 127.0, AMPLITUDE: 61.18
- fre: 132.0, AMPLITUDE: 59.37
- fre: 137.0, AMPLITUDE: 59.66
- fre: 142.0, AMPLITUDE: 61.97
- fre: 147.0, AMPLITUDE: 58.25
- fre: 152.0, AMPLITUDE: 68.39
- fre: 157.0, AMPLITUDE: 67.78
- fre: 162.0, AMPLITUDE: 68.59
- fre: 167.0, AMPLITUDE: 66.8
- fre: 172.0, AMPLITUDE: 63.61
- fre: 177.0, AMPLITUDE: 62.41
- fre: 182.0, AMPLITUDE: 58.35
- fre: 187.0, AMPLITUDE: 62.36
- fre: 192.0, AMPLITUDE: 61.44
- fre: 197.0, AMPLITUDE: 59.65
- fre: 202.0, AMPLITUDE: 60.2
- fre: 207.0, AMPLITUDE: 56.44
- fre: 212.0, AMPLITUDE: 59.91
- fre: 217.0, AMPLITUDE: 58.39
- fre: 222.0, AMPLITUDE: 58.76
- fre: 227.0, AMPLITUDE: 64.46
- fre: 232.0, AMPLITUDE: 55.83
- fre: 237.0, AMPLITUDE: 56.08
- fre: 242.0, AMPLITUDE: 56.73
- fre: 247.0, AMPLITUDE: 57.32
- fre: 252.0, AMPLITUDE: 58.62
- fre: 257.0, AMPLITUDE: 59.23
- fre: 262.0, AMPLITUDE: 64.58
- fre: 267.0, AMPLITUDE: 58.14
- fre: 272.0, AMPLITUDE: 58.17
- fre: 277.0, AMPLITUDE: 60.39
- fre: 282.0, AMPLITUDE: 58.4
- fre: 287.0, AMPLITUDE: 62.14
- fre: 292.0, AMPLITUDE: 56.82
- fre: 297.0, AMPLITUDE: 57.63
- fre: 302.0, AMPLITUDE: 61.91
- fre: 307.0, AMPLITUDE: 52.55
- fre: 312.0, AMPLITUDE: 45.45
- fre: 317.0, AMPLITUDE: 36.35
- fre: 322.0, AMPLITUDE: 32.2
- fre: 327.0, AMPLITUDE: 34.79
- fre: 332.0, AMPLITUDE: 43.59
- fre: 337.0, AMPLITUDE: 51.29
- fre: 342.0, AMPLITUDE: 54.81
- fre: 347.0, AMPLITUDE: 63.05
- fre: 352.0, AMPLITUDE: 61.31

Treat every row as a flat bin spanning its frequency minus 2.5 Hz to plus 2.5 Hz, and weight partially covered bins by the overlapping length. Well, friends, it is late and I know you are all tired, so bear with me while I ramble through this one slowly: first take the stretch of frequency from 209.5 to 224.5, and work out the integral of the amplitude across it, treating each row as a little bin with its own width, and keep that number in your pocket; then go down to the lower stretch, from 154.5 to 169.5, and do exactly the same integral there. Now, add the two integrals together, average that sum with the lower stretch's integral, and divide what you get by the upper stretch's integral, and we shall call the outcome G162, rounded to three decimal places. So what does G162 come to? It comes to 1.647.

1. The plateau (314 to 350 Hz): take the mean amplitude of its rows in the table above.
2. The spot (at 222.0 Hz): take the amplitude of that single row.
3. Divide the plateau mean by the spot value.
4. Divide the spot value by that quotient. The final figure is 76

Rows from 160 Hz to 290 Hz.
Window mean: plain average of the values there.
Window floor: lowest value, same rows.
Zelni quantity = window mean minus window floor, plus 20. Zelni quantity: 24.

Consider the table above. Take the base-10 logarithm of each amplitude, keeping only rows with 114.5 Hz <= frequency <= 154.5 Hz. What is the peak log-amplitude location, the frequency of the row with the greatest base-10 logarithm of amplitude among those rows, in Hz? 152.0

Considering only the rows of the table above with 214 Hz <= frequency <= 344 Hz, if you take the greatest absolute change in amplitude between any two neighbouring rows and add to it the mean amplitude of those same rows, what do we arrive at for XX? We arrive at 63.8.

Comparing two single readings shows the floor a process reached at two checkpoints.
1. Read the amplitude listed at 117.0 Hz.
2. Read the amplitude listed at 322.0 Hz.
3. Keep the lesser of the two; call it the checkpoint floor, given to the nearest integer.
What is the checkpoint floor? 32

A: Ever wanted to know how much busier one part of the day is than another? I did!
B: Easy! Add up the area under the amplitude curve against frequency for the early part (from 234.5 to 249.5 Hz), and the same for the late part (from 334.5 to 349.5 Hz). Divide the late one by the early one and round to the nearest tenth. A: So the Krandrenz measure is 1.0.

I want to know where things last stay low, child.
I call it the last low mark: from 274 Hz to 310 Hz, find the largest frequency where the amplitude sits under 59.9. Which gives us 307.0 Hz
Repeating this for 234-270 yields 267.0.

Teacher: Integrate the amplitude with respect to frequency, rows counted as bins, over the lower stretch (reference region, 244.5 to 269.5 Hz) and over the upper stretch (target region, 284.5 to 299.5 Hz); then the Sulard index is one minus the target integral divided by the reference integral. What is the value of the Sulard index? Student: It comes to 0.41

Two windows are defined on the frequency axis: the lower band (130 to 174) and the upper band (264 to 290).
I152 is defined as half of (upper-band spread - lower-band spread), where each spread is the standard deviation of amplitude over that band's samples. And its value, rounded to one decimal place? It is -1.2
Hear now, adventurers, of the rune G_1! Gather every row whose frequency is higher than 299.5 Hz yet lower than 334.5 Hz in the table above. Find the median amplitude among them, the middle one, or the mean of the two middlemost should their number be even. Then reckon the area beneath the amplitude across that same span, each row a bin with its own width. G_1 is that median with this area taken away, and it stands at -1491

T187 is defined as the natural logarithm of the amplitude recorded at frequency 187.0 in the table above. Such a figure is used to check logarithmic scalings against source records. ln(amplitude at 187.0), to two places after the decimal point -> 4.13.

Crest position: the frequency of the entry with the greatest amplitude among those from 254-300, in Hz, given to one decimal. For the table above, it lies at 262.0 Hz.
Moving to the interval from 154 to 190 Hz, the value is 162.0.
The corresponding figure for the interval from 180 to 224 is 187.0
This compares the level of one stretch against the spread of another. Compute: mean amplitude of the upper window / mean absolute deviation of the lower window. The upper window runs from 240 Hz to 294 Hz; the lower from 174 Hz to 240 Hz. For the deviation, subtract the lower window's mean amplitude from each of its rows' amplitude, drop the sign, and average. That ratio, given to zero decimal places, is 28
